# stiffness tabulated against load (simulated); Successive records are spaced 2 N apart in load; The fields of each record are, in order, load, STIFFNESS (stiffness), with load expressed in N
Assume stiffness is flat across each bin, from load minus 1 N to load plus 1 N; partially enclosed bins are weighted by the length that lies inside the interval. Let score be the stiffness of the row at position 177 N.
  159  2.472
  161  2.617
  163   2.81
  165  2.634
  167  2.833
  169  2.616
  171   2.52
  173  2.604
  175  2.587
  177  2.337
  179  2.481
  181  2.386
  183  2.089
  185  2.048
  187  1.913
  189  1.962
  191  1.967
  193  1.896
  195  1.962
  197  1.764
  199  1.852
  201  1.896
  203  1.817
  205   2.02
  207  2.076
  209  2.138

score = 2.337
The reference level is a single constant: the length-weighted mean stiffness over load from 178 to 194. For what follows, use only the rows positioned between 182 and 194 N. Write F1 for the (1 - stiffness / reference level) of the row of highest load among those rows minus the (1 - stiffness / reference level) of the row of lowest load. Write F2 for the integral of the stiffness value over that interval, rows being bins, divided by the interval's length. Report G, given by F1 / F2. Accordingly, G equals 0.047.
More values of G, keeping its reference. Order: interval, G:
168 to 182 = 0.044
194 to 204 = 0.037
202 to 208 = -0.063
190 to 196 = 0.001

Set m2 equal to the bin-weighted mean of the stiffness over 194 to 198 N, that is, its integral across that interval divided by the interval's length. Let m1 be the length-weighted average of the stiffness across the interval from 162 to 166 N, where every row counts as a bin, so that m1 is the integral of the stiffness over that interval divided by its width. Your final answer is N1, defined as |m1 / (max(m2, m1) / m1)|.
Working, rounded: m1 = 2.72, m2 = 1.86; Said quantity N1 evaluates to 2.72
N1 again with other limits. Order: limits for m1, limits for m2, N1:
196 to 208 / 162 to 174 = 1.36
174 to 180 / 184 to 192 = 2.47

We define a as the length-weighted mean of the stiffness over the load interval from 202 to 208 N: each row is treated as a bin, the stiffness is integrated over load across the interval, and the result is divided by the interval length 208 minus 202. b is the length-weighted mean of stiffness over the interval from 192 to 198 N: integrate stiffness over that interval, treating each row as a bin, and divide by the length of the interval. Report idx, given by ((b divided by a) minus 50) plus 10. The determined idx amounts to -39.0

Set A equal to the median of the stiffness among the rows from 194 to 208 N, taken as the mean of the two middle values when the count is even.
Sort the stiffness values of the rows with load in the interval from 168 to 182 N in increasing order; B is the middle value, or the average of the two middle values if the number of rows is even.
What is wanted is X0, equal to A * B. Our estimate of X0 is 4.78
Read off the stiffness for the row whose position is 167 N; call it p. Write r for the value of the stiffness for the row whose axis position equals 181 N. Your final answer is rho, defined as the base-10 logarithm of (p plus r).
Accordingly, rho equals 0.718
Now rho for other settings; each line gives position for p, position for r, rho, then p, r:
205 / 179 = 0.653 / 2.02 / 2.481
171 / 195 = 0.651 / 2.52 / 1.962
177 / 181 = 0.674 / 2.337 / 2.386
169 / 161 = 0.719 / 2.616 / 2.617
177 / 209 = 0.651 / 2.337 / 2.138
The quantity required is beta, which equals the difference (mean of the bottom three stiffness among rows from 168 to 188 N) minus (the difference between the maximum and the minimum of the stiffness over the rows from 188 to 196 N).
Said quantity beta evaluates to 1.95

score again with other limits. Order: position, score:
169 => 2.616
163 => 2.81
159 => 2.472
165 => 2.634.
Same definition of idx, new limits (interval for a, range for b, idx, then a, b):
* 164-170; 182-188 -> -39.3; 2.69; 2.02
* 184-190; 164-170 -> -38.6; 1.97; 2.69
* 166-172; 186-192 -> -39.3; 2.66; 1.95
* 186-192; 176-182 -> -38.8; 1.95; 2.40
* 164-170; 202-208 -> -39.3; 2.69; 1.97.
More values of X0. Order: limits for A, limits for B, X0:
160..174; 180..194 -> 5.15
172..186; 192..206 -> 4.52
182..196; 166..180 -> 5.08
